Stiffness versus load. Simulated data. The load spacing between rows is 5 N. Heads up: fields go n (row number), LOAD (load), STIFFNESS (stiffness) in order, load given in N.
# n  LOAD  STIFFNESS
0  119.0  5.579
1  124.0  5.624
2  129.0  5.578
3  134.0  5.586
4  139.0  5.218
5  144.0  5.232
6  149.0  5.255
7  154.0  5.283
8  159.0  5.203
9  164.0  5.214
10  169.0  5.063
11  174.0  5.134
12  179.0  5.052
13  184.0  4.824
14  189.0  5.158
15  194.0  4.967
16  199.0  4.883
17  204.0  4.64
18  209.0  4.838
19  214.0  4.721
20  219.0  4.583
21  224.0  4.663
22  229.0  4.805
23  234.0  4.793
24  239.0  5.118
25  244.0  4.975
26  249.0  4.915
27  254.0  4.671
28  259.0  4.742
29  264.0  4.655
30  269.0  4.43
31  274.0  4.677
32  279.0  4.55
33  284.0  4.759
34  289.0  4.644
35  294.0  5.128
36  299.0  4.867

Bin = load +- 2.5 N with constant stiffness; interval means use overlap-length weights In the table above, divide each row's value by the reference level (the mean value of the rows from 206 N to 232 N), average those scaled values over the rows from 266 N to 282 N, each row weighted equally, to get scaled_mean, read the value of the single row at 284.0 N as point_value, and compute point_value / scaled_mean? 4.9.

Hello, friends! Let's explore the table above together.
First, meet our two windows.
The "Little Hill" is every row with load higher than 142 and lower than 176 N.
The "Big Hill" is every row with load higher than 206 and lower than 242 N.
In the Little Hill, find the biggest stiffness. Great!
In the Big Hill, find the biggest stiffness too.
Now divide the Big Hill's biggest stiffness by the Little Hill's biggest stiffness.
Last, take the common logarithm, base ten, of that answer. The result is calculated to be -0.014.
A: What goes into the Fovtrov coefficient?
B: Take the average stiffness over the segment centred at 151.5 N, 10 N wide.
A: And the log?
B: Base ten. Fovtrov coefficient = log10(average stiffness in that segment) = 0.722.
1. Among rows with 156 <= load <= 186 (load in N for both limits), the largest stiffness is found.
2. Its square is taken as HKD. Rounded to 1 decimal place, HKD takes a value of 27.2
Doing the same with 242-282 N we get 24.8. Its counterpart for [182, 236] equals 26.6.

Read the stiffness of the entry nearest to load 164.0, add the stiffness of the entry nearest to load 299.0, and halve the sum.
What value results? 5.04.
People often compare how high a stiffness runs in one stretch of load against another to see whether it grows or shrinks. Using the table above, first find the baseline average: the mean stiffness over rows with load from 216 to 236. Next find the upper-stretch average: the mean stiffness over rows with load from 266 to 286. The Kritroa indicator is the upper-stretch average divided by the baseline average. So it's 0.977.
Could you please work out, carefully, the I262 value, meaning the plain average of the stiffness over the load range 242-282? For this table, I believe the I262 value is 4.70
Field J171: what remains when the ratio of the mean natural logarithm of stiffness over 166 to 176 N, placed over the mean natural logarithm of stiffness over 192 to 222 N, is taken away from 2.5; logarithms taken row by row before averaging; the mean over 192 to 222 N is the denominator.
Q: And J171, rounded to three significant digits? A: 1.46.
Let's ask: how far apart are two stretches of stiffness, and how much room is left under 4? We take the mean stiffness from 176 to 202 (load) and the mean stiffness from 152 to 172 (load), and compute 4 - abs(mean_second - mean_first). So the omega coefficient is 3.79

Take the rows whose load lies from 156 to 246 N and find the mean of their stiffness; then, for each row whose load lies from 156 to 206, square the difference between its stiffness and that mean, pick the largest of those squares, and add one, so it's 1.08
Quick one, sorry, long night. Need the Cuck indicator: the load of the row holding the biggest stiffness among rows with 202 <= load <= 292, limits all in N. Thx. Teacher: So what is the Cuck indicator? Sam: 239.0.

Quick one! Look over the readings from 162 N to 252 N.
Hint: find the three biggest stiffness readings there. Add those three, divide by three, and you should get 5.17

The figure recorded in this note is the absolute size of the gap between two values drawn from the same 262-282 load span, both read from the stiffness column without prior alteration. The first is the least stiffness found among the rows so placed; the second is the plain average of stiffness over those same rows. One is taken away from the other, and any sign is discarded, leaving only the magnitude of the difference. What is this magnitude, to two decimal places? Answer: 0.15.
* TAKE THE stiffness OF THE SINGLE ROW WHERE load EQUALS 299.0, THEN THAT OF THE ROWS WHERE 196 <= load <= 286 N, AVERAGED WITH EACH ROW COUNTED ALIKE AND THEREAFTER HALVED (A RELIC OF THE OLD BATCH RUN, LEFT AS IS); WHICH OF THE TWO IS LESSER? 2.37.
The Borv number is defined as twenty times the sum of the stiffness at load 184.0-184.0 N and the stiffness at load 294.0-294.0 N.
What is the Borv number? 199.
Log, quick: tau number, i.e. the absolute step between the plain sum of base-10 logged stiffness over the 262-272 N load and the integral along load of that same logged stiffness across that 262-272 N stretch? 5.26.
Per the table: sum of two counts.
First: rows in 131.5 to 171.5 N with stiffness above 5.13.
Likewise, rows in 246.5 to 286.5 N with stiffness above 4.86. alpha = 8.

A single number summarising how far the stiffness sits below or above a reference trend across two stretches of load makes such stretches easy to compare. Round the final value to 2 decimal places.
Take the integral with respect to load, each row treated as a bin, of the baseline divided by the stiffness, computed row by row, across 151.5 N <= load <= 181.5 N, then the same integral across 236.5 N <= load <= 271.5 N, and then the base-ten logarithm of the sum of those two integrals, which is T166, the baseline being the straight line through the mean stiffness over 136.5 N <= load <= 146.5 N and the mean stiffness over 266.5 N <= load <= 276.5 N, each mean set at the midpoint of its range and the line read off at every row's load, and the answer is 1.80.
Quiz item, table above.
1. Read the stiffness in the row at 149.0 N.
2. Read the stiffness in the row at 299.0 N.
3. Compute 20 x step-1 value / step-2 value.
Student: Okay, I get 21.6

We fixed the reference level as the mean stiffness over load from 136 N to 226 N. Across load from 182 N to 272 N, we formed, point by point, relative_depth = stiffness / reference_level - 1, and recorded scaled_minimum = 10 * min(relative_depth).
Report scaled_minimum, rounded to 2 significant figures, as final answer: -1.1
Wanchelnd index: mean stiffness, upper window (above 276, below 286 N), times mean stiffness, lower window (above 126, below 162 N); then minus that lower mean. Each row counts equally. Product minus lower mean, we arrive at 19.5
